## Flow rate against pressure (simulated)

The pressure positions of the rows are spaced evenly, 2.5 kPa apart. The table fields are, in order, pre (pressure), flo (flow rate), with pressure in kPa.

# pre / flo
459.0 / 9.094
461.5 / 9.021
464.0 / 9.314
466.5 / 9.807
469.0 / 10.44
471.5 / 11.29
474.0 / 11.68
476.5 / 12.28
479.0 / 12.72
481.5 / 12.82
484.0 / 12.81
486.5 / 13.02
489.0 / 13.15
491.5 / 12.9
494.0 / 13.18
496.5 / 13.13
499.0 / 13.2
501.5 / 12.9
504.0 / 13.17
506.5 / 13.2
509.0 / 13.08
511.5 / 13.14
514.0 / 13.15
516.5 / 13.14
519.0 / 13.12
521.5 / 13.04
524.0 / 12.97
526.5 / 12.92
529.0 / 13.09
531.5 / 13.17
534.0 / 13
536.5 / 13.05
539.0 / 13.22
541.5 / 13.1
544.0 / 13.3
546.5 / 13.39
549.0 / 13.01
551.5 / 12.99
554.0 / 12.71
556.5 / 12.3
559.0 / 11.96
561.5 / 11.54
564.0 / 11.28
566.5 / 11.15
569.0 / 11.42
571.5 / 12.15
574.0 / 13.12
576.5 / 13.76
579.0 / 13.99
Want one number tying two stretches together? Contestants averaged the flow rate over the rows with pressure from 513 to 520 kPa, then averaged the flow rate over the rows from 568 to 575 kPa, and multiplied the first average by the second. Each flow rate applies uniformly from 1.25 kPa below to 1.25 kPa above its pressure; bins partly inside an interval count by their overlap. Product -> 161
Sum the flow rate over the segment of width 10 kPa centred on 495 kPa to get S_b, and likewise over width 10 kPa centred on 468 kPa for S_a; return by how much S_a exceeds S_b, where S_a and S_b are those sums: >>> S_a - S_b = -12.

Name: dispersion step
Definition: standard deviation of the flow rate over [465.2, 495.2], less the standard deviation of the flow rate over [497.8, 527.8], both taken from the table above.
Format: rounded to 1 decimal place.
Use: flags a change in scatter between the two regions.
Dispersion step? 1.0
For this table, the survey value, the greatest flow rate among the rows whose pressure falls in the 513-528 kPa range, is 13.15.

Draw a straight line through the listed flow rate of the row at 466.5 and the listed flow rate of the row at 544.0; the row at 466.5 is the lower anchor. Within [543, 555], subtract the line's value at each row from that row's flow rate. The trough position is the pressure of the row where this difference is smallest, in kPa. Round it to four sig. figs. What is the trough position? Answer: 554.0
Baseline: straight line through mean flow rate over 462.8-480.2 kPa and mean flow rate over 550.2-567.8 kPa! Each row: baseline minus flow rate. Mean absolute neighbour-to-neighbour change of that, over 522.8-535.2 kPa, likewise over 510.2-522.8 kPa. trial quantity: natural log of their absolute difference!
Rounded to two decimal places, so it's -2.71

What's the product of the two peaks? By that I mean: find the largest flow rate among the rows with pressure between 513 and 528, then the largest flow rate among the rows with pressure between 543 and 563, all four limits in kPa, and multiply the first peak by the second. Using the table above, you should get 176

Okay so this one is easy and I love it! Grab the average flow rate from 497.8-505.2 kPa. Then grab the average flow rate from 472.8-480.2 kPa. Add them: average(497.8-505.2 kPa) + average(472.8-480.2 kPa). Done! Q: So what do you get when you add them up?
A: 25.32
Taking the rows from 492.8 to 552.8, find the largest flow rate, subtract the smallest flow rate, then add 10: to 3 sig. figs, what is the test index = 10.5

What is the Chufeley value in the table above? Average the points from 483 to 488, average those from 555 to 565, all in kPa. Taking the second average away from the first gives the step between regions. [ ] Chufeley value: 1.1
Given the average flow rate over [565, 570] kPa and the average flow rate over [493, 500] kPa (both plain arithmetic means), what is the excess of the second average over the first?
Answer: 1.9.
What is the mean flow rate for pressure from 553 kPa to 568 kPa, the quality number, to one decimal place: 11.8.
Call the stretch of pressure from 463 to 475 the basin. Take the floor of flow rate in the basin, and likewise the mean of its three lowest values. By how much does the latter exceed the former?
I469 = 0.54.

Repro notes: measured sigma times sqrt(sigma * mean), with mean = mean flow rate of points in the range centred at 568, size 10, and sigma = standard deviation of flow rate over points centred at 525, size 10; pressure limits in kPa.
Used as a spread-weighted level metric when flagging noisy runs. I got 0.1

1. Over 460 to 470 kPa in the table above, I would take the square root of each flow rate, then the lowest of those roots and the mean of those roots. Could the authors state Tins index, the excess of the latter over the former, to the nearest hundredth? 0.10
